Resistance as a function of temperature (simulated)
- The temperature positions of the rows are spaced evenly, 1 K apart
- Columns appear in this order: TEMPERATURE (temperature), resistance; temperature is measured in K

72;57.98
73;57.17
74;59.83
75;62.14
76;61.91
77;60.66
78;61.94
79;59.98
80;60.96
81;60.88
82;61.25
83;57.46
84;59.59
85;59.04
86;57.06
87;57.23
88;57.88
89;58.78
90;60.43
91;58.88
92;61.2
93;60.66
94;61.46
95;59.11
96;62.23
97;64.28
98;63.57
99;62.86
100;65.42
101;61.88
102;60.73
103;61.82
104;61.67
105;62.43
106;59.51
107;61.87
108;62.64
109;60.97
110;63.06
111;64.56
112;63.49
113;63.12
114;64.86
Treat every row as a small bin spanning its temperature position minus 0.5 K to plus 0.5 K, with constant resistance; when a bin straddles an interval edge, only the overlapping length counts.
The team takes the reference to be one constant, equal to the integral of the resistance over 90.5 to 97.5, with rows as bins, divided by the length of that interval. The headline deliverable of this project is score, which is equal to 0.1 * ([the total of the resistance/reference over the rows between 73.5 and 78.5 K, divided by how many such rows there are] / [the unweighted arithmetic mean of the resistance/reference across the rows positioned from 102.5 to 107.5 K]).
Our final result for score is 0.100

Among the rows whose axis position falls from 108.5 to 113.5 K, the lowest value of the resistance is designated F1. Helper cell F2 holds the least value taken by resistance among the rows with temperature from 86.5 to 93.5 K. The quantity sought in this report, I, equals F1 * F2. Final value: 3489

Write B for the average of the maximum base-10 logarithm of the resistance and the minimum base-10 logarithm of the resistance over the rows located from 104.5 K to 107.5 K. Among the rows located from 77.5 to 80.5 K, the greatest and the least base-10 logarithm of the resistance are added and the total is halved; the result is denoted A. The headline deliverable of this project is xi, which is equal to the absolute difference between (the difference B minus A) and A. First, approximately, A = 1.78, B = 1.78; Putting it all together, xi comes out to 1.78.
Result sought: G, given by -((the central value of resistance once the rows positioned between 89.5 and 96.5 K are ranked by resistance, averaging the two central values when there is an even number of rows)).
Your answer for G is -60.7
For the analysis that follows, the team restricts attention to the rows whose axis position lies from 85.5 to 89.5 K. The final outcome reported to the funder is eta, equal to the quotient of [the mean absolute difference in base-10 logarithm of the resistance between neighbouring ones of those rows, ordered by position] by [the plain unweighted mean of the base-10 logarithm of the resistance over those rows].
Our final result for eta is 0.0024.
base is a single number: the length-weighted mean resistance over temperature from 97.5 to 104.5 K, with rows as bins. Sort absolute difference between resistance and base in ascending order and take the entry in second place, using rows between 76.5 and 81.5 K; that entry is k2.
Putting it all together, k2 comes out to 1.6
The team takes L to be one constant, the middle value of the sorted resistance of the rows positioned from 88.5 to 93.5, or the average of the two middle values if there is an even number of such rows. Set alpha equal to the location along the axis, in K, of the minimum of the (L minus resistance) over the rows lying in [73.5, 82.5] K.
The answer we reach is 75 K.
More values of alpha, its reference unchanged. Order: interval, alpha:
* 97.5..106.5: 100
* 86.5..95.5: 94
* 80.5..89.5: 82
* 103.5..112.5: 111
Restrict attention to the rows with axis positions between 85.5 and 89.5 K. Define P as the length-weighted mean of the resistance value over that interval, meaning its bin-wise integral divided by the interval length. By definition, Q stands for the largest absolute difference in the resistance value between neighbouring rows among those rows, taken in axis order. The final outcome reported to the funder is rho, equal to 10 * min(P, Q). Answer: 9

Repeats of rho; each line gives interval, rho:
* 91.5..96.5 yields 31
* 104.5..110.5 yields 29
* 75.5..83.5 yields 38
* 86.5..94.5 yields 23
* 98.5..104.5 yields 35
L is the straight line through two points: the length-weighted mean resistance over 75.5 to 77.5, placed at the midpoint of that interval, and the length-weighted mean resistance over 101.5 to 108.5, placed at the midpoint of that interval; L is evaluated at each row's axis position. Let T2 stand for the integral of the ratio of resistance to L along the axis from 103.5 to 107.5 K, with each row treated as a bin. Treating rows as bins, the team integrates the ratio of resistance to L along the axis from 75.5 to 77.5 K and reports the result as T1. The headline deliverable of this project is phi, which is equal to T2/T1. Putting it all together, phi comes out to 2.0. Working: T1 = 2.0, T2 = 3.99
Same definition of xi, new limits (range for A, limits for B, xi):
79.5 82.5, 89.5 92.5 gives 1.79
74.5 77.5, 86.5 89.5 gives 1.81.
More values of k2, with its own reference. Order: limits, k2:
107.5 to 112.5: 0.5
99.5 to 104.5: 0.7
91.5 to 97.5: 1.1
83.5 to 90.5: 3.0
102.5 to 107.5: 0.7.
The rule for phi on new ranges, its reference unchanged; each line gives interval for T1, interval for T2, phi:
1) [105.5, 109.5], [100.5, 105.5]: 1.3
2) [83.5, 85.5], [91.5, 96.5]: 2.6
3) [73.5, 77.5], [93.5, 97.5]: 1.0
